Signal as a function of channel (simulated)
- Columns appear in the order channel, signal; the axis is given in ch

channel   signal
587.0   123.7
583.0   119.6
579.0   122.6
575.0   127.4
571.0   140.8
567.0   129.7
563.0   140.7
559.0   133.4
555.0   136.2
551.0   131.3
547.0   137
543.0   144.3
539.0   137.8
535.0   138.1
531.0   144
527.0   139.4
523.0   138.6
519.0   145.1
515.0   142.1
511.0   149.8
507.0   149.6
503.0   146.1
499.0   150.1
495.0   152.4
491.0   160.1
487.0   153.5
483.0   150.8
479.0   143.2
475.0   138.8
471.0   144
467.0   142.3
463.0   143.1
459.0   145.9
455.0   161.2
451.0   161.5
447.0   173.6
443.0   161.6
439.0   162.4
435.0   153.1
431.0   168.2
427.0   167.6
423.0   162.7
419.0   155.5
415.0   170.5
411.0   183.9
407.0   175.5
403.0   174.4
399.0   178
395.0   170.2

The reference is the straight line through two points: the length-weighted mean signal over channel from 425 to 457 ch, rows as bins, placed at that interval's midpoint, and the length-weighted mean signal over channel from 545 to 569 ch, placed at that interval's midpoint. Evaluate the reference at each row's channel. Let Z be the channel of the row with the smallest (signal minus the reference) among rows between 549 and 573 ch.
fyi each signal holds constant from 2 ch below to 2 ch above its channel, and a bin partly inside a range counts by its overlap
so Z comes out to 551.0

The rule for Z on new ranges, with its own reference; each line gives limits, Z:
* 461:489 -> 475.0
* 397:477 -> 475.0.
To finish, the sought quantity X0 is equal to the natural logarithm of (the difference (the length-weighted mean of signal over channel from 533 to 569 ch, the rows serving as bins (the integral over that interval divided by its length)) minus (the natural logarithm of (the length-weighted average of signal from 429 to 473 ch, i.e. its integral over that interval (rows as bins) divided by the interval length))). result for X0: 4.88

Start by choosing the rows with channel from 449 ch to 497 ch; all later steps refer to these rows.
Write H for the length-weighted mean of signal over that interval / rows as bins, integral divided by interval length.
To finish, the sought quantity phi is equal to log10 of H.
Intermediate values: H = 150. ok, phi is 2.18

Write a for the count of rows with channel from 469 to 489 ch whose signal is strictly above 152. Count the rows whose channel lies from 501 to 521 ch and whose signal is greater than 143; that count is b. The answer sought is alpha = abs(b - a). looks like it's 3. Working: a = 1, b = 4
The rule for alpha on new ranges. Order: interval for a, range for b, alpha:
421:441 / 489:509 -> 0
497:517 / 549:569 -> 0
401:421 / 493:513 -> 0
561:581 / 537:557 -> 1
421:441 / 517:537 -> 3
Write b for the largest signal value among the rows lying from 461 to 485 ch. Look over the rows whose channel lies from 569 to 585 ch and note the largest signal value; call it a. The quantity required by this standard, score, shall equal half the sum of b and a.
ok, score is 146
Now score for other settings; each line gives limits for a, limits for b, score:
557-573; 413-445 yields 156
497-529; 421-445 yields 159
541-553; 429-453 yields 159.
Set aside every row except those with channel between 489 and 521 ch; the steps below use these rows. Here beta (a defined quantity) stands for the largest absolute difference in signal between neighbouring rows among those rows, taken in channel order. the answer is 8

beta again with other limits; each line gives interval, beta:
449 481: 15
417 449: 15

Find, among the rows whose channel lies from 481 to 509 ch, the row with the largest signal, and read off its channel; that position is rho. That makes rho 491.0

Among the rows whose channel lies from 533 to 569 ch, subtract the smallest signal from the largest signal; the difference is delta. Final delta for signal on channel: 15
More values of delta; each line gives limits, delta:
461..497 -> 21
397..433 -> 28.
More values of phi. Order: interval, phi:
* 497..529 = 2.16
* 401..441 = 2.22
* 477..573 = 2.16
